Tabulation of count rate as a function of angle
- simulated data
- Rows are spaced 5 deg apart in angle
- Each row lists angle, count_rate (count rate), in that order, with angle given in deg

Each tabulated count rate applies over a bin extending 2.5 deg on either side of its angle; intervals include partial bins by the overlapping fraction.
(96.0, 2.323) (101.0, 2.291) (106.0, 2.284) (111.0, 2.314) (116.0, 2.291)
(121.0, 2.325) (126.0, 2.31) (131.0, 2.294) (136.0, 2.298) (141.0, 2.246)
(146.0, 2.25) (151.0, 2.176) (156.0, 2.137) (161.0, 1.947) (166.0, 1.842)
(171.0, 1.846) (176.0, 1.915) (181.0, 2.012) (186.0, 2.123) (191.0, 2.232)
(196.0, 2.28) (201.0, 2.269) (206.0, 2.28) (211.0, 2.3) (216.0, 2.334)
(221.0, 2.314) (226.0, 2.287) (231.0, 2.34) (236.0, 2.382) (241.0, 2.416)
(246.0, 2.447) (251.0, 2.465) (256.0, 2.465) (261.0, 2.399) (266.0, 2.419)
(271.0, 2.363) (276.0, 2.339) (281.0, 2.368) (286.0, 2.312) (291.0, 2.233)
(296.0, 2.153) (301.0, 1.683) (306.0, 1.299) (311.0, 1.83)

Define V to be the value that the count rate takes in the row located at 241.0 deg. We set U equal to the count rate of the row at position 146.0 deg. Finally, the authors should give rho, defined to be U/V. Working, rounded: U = 2.25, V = 2.416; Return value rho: 0.93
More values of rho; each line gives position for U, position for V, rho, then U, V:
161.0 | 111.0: 0.84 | 1.947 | 2.314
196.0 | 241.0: 0.94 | 2.28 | 2.416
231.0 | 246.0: 0.96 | 2.34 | 2.447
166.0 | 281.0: 0.78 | 1.842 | 2.368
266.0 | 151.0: 1.11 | 2.419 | 2.176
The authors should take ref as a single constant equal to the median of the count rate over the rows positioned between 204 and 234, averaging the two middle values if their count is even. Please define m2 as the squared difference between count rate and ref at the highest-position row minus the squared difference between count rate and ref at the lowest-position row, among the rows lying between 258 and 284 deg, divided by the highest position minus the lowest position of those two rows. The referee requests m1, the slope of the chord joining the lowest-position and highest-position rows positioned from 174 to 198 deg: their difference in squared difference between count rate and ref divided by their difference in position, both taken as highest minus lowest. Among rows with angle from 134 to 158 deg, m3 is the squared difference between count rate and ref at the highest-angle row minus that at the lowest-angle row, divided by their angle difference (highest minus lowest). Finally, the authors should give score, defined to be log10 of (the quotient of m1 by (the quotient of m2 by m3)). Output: -1.3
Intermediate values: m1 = -0.0076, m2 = 0.000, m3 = 0.0014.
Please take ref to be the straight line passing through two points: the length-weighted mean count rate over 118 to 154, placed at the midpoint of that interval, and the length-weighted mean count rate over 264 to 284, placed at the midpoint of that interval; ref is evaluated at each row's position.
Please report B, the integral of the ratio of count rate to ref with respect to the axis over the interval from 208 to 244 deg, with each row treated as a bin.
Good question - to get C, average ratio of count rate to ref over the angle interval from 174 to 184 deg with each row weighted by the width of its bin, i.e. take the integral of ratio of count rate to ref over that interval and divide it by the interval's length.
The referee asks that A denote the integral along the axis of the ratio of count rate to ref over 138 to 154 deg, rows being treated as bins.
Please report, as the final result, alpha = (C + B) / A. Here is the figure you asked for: 2.4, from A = 16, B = 36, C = 0.858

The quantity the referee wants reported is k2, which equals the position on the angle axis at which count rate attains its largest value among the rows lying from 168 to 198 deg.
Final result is 196.0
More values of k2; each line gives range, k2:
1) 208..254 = 251.0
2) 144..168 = 146.0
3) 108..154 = 121.0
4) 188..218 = 216.0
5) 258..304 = 266.0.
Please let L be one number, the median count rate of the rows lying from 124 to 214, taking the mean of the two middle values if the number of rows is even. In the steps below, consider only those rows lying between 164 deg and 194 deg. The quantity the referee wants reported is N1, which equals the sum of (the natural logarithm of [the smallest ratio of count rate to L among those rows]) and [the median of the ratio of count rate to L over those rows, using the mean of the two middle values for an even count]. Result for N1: 0.68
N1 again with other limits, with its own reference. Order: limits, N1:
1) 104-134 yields 1.05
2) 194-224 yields 1.04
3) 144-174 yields 0.72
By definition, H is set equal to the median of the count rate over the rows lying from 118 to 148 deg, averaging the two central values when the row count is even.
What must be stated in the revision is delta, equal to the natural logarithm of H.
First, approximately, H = 2.30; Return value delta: 0.83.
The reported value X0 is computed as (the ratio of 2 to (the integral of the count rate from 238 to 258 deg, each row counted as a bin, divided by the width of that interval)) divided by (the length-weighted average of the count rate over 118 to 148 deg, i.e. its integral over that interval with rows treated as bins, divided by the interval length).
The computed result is 0.357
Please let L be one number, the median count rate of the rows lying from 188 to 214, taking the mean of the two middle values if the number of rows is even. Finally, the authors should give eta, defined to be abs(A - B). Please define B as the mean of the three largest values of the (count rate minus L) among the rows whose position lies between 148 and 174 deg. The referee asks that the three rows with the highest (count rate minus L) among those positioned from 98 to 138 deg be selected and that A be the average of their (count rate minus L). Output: 0.23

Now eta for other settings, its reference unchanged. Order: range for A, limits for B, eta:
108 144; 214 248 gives 0.10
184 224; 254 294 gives 0.11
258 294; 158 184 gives 0.44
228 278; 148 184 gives 0.35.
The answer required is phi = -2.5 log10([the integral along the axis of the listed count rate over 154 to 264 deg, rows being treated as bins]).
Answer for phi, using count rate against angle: -6.0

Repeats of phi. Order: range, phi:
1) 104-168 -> -5.4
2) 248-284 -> -4.8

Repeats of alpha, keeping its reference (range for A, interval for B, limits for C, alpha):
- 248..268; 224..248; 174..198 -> 1.2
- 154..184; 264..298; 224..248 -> 1.3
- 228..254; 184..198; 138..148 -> 0.5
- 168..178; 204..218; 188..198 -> 1.8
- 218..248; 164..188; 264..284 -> 0.7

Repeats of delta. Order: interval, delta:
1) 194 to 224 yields 0.83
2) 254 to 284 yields 0.87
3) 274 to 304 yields 0.82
